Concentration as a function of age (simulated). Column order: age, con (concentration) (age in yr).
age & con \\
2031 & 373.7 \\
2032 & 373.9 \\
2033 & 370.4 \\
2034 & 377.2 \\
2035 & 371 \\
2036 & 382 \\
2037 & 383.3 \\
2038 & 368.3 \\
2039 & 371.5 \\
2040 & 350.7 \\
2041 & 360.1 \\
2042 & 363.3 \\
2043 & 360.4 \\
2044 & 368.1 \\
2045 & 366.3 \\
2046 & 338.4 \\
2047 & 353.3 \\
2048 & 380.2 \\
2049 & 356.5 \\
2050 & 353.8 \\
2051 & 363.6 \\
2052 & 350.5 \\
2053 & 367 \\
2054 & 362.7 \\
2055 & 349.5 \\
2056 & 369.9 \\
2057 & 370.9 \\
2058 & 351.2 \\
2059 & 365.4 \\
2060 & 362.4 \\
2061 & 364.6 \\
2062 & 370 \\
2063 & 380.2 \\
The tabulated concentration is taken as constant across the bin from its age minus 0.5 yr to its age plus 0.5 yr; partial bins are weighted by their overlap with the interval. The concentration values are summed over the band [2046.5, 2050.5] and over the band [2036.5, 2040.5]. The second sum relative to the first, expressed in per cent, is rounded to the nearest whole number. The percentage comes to 102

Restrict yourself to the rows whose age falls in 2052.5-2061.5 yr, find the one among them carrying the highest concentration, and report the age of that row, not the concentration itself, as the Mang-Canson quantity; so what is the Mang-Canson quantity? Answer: 2057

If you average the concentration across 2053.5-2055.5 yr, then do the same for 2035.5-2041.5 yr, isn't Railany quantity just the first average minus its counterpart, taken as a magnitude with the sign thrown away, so 13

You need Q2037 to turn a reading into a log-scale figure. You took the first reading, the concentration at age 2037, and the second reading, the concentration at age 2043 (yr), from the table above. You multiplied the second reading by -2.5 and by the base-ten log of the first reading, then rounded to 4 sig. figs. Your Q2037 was -2328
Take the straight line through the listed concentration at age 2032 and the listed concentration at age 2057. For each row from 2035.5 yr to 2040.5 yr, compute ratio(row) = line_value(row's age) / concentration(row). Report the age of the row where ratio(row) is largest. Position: 2040 yr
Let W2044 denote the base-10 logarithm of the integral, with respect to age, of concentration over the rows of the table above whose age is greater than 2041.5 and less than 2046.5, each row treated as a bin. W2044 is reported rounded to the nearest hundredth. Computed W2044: 3.25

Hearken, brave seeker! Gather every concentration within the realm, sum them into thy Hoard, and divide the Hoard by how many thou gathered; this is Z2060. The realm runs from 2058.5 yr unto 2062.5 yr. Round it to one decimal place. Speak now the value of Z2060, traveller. 365.6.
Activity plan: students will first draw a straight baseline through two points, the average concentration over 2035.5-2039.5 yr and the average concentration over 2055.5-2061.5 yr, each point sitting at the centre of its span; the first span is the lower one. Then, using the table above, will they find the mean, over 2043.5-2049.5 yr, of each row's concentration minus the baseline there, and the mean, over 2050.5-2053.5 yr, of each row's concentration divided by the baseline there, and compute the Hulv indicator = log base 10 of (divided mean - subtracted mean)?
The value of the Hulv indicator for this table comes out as 1.06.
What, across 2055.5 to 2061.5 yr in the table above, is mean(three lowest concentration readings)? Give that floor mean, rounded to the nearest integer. 359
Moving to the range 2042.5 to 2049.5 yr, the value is 349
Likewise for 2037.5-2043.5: 357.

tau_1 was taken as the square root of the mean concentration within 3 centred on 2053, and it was 19.0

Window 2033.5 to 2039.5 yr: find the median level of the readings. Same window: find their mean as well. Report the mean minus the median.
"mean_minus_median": 1.2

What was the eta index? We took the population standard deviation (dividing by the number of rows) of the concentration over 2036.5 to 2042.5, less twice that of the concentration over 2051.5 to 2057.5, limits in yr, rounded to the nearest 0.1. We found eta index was -7.3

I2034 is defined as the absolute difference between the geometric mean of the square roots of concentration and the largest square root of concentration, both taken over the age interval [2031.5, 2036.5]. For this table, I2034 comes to 0.18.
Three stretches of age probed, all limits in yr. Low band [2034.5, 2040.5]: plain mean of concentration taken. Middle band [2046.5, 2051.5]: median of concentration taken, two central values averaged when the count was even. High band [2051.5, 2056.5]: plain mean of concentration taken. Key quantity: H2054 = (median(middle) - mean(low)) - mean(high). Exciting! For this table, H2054 -375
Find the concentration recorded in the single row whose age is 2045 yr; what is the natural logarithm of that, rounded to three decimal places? 5.903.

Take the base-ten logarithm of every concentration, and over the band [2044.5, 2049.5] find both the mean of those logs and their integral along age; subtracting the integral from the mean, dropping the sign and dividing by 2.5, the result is 4.088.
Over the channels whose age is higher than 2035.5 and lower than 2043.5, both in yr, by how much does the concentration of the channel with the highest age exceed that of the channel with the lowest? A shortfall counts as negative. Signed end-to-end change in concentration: -22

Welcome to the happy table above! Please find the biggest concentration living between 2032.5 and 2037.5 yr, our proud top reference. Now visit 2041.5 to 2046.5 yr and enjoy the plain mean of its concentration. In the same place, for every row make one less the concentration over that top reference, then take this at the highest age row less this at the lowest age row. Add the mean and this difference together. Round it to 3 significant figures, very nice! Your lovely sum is 359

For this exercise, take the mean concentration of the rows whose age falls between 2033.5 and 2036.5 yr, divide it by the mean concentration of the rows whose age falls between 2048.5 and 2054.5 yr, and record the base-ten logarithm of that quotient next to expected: 0.021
